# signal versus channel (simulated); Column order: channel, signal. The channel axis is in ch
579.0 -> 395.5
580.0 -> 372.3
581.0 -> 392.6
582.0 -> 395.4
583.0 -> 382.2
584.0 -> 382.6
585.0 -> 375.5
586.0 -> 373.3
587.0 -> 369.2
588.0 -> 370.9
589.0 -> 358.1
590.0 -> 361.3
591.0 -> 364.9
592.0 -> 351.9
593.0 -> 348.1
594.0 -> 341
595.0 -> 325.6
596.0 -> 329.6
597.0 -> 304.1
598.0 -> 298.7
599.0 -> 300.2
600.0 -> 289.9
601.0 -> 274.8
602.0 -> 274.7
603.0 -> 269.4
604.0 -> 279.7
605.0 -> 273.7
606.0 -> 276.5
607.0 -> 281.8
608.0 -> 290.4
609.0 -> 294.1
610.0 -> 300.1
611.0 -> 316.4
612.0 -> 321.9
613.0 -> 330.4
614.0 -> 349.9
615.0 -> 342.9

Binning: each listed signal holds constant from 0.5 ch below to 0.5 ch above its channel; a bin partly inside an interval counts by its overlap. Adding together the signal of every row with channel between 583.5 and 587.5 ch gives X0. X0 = 1501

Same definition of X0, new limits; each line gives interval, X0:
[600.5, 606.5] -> 1649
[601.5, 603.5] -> 544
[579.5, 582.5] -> 1160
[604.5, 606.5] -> 550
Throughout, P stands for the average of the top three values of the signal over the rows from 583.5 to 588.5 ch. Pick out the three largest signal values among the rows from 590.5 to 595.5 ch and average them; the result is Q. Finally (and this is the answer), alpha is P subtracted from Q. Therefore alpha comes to -22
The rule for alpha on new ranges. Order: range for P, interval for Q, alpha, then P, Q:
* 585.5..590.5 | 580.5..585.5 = 19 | 371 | 390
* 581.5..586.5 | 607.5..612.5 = -74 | 387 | 313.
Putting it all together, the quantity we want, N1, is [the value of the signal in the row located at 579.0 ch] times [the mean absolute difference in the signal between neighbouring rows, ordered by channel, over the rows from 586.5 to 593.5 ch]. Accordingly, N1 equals 2511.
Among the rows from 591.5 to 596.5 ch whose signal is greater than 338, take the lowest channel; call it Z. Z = 592.0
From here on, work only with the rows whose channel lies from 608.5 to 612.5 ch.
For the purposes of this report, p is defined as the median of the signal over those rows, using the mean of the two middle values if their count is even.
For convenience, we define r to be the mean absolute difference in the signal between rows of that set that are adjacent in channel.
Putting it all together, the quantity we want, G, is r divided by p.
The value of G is 0.030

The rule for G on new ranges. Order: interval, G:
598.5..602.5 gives 0.030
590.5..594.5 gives 0.023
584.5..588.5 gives 0.007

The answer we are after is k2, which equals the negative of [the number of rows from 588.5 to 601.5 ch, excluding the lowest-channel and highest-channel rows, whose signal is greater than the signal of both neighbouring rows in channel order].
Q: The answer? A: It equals -3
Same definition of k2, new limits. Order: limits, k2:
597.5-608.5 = -2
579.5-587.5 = -2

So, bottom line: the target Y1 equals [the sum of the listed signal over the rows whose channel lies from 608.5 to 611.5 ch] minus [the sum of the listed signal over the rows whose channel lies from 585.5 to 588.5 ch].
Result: -203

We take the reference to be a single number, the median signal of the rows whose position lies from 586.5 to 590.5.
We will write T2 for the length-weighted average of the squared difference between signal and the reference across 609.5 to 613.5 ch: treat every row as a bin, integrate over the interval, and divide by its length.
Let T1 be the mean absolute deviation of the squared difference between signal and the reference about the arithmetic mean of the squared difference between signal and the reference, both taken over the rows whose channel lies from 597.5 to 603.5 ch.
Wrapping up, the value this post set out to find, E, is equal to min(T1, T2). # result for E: 1872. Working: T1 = 1872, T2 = 2431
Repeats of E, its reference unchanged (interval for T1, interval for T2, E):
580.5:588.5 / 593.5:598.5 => 260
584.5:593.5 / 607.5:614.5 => 72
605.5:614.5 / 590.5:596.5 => 651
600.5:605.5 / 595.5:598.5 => 425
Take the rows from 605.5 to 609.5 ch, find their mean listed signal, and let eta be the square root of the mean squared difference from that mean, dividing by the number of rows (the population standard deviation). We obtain 7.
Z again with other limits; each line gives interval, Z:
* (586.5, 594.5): 587.0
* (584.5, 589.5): 585.0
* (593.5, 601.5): 594.0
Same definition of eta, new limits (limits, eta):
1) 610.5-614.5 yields 13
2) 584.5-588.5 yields 2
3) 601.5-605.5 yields 4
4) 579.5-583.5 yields 9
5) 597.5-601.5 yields 10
